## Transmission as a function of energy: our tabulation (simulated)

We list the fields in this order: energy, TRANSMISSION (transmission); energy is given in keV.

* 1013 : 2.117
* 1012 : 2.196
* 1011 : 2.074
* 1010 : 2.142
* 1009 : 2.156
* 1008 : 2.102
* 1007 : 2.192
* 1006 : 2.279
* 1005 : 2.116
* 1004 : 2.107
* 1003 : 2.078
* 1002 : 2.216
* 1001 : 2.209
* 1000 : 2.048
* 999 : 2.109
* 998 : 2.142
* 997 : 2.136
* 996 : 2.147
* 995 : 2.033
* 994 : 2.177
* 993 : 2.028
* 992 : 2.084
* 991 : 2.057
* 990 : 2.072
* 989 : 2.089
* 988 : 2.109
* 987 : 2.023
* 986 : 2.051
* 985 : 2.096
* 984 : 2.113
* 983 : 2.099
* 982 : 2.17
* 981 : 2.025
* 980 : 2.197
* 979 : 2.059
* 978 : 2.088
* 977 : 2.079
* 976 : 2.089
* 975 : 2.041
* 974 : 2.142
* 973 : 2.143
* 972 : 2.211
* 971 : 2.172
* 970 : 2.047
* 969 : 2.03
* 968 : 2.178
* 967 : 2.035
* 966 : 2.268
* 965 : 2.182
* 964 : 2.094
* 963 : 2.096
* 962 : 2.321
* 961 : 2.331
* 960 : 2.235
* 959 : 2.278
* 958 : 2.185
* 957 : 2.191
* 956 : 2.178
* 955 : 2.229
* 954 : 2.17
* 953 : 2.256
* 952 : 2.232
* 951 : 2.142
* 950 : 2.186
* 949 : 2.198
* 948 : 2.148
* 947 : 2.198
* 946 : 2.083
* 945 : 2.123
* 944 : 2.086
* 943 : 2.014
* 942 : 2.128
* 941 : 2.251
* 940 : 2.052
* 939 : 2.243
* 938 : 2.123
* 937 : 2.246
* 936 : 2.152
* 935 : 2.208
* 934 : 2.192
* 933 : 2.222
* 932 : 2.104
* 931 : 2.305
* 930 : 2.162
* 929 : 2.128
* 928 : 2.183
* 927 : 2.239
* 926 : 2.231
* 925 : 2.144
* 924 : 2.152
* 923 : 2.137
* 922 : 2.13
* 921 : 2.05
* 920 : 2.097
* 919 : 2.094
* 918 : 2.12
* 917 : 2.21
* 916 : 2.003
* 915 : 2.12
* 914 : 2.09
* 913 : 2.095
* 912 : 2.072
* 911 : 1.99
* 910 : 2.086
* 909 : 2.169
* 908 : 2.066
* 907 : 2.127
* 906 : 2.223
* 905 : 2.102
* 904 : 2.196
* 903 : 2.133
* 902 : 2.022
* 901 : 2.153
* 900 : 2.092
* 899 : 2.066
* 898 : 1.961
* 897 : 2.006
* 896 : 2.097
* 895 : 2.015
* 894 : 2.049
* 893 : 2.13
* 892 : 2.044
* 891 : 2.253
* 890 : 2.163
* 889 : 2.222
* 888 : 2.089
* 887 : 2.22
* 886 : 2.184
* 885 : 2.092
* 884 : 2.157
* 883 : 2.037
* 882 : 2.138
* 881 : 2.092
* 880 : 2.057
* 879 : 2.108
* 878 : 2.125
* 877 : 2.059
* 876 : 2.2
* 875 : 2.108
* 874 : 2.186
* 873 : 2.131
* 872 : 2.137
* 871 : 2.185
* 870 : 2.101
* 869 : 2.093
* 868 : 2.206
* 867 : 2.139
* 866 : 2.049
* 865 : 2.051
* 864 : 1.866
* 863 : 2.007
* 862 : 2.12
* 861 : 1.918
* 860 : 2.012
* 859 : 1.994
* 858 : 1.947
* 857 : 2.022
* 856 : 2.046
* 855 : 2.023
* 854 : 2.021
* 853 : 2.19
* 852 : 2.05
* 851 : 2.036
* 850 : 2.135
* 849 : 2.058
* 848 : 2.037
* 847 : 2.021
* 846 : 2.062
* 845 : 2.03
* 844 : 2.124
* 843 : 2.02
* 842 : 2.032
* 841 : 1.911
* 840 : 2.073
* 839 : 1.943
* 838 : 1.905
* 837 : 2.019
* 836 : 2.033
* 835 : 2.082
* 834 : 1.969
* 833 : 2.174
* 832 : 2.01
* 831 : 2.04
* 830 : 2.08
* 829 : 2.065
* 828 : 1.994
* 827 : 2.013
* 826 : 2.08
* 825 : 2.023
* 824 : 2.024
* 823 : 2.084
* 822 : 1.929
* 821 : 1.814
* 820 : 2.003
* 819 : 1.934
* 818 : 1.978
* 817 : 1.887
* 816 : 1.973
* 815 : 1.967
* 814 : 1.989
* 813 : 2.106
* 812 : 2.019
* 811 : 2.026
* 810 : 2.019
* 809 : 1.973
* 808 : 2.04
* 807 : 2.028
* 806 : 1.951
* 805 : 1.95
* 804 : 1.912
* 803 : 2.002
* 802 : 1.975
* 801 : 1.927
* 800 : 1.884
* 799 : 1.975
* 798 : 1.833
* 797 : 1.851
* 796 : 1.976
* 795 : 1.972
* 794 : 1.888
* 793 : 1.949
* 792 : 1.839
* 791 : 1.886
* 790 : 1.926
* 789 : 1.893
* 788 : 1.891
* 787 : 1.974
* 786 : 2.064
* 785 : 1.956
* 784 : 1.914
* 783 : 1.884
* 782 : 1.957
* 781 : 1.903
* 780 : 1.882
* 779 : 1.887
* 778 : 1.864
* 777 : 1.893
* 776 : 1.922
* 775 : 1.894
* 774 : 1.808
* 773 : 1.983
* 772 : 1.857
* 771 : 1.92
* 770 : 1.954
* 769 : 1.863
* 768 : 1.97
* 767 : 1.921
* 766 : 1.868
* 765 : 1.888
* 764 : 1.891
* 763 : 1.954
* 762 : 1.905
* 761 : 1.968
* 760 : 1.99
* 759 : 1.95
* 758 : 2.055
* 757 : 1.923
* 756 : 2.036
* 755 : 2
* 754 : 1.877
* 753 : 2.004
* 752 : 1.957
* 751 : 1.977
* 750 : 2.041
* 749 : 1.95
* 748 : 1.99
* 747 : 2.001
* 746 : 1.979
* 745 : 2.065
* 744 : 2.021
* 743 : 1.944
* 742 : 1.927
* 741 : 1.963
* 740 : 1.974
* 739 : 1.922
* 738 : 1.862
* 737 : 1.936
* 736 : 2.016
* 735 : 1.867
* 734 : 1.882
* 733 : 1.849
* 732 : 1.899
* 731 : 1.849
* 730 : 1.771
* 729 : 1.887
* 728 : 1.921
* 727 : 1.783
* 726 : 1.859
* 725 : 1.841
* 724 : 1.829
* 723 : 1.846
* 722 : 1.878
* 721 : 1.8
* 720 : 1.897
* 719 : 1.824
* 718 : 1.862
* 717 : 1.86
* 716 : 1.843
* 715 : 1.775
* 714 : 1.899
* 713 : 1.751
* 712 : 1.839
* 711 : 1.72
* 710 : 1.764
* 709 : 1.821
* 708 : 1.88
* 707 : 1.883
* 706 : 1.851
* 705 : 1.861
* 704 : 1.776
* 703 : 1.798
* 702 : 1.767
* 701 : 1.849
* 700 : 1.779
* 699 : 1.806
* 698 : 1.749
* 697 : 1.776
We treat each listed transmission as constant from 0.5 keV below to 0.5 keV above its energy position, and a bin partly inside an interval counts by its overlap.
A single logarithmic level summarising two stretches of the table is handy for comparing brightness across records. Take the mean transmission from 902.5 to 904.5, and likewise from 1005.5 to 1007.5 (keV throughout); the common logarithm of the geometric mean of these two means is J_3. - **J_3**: 0.342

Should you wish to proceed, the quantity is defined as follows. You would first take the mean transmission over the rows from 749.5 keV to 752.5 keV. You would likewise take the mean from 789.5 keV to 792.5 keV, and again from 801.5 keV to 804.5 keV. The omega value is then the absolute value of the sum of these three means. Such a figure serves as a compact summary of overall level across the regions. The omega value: 5.8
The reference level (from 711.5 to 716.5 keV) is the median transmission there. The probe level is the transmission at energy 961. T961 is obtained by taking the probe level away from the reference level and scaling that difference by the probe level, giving -0.211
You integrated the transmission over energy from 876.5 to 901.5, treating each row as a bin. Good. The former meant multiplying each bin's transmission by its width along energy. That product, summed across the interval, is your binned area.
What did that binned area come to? 52.6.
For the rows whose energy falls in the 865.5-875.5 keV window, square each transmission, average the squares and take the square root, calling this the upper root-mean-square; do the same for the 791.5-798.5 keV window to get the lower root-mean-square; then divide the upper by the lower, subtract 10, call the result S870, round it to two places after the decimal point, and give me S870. -8.88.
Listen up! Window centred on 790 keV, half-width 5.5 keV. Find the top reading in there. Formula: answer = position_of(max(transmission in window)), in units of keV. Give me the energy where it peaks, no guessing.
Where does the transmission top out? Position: 786 keV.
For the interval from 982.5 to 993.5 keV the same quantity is 984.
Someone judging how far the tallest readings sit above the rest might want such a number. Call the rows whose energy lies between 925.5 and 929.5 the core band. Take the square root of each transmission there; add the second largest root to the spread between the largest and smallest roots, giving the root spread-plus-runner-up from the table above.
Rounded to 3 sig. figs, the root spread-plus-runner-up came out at 1.53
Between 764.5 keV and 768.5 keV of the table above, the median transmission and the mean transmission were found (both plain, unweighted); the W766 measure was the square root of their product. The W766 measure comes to 1.91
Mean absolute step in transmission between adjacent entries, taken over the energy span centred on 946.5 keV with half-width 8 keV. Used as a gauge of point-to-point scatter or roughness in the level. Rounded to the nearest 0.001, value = 0.083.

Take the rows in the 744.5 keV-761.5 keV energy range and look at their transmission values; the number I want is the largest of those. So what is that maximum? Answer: 2.065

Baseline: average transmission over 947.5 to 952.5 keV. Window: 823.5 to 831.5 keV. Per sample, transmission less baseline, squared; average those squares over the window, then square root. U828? 0.144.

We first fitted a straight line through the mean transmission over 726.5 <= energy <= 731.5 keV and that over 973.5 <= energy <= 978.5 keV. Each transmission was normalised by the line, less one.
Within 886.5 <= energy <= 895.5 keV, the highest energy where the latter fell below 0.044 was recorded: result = 895 keV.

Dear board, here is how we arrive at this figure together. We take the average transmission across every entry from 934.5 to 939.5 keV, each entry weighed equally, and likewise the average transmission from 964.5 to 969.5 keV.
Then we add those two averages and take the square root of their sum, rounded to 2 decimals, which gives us 2.08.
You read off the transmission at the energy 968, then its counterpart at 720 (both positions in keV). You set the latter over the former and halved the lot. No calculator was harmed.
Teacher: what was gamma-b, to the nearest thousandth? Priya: 0.435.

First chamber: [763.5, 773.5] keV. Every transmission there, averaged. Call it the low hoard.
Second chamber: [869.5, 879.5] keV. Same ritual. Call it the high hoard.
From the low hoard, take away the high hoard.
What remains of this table -0.22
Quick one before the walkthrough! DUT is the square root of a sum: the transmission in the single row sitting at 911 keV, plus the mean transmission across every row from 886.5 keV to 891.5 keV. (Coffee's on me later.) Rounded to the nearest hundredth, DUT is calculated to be 2.04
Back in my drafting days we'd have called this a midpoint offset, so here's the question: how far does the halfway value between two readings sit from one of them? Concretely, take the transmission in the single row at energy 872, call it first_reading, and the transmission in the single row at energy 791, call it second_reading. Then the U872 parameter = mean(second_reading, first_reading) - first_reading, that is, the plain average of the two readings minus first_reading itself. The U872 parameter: -0.13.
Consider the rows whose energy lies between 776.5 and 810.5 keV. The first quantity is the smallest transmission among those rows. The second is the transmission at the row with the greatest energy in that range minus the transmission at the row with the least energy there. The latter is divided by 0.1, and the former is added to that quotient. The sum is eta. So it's 3.1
